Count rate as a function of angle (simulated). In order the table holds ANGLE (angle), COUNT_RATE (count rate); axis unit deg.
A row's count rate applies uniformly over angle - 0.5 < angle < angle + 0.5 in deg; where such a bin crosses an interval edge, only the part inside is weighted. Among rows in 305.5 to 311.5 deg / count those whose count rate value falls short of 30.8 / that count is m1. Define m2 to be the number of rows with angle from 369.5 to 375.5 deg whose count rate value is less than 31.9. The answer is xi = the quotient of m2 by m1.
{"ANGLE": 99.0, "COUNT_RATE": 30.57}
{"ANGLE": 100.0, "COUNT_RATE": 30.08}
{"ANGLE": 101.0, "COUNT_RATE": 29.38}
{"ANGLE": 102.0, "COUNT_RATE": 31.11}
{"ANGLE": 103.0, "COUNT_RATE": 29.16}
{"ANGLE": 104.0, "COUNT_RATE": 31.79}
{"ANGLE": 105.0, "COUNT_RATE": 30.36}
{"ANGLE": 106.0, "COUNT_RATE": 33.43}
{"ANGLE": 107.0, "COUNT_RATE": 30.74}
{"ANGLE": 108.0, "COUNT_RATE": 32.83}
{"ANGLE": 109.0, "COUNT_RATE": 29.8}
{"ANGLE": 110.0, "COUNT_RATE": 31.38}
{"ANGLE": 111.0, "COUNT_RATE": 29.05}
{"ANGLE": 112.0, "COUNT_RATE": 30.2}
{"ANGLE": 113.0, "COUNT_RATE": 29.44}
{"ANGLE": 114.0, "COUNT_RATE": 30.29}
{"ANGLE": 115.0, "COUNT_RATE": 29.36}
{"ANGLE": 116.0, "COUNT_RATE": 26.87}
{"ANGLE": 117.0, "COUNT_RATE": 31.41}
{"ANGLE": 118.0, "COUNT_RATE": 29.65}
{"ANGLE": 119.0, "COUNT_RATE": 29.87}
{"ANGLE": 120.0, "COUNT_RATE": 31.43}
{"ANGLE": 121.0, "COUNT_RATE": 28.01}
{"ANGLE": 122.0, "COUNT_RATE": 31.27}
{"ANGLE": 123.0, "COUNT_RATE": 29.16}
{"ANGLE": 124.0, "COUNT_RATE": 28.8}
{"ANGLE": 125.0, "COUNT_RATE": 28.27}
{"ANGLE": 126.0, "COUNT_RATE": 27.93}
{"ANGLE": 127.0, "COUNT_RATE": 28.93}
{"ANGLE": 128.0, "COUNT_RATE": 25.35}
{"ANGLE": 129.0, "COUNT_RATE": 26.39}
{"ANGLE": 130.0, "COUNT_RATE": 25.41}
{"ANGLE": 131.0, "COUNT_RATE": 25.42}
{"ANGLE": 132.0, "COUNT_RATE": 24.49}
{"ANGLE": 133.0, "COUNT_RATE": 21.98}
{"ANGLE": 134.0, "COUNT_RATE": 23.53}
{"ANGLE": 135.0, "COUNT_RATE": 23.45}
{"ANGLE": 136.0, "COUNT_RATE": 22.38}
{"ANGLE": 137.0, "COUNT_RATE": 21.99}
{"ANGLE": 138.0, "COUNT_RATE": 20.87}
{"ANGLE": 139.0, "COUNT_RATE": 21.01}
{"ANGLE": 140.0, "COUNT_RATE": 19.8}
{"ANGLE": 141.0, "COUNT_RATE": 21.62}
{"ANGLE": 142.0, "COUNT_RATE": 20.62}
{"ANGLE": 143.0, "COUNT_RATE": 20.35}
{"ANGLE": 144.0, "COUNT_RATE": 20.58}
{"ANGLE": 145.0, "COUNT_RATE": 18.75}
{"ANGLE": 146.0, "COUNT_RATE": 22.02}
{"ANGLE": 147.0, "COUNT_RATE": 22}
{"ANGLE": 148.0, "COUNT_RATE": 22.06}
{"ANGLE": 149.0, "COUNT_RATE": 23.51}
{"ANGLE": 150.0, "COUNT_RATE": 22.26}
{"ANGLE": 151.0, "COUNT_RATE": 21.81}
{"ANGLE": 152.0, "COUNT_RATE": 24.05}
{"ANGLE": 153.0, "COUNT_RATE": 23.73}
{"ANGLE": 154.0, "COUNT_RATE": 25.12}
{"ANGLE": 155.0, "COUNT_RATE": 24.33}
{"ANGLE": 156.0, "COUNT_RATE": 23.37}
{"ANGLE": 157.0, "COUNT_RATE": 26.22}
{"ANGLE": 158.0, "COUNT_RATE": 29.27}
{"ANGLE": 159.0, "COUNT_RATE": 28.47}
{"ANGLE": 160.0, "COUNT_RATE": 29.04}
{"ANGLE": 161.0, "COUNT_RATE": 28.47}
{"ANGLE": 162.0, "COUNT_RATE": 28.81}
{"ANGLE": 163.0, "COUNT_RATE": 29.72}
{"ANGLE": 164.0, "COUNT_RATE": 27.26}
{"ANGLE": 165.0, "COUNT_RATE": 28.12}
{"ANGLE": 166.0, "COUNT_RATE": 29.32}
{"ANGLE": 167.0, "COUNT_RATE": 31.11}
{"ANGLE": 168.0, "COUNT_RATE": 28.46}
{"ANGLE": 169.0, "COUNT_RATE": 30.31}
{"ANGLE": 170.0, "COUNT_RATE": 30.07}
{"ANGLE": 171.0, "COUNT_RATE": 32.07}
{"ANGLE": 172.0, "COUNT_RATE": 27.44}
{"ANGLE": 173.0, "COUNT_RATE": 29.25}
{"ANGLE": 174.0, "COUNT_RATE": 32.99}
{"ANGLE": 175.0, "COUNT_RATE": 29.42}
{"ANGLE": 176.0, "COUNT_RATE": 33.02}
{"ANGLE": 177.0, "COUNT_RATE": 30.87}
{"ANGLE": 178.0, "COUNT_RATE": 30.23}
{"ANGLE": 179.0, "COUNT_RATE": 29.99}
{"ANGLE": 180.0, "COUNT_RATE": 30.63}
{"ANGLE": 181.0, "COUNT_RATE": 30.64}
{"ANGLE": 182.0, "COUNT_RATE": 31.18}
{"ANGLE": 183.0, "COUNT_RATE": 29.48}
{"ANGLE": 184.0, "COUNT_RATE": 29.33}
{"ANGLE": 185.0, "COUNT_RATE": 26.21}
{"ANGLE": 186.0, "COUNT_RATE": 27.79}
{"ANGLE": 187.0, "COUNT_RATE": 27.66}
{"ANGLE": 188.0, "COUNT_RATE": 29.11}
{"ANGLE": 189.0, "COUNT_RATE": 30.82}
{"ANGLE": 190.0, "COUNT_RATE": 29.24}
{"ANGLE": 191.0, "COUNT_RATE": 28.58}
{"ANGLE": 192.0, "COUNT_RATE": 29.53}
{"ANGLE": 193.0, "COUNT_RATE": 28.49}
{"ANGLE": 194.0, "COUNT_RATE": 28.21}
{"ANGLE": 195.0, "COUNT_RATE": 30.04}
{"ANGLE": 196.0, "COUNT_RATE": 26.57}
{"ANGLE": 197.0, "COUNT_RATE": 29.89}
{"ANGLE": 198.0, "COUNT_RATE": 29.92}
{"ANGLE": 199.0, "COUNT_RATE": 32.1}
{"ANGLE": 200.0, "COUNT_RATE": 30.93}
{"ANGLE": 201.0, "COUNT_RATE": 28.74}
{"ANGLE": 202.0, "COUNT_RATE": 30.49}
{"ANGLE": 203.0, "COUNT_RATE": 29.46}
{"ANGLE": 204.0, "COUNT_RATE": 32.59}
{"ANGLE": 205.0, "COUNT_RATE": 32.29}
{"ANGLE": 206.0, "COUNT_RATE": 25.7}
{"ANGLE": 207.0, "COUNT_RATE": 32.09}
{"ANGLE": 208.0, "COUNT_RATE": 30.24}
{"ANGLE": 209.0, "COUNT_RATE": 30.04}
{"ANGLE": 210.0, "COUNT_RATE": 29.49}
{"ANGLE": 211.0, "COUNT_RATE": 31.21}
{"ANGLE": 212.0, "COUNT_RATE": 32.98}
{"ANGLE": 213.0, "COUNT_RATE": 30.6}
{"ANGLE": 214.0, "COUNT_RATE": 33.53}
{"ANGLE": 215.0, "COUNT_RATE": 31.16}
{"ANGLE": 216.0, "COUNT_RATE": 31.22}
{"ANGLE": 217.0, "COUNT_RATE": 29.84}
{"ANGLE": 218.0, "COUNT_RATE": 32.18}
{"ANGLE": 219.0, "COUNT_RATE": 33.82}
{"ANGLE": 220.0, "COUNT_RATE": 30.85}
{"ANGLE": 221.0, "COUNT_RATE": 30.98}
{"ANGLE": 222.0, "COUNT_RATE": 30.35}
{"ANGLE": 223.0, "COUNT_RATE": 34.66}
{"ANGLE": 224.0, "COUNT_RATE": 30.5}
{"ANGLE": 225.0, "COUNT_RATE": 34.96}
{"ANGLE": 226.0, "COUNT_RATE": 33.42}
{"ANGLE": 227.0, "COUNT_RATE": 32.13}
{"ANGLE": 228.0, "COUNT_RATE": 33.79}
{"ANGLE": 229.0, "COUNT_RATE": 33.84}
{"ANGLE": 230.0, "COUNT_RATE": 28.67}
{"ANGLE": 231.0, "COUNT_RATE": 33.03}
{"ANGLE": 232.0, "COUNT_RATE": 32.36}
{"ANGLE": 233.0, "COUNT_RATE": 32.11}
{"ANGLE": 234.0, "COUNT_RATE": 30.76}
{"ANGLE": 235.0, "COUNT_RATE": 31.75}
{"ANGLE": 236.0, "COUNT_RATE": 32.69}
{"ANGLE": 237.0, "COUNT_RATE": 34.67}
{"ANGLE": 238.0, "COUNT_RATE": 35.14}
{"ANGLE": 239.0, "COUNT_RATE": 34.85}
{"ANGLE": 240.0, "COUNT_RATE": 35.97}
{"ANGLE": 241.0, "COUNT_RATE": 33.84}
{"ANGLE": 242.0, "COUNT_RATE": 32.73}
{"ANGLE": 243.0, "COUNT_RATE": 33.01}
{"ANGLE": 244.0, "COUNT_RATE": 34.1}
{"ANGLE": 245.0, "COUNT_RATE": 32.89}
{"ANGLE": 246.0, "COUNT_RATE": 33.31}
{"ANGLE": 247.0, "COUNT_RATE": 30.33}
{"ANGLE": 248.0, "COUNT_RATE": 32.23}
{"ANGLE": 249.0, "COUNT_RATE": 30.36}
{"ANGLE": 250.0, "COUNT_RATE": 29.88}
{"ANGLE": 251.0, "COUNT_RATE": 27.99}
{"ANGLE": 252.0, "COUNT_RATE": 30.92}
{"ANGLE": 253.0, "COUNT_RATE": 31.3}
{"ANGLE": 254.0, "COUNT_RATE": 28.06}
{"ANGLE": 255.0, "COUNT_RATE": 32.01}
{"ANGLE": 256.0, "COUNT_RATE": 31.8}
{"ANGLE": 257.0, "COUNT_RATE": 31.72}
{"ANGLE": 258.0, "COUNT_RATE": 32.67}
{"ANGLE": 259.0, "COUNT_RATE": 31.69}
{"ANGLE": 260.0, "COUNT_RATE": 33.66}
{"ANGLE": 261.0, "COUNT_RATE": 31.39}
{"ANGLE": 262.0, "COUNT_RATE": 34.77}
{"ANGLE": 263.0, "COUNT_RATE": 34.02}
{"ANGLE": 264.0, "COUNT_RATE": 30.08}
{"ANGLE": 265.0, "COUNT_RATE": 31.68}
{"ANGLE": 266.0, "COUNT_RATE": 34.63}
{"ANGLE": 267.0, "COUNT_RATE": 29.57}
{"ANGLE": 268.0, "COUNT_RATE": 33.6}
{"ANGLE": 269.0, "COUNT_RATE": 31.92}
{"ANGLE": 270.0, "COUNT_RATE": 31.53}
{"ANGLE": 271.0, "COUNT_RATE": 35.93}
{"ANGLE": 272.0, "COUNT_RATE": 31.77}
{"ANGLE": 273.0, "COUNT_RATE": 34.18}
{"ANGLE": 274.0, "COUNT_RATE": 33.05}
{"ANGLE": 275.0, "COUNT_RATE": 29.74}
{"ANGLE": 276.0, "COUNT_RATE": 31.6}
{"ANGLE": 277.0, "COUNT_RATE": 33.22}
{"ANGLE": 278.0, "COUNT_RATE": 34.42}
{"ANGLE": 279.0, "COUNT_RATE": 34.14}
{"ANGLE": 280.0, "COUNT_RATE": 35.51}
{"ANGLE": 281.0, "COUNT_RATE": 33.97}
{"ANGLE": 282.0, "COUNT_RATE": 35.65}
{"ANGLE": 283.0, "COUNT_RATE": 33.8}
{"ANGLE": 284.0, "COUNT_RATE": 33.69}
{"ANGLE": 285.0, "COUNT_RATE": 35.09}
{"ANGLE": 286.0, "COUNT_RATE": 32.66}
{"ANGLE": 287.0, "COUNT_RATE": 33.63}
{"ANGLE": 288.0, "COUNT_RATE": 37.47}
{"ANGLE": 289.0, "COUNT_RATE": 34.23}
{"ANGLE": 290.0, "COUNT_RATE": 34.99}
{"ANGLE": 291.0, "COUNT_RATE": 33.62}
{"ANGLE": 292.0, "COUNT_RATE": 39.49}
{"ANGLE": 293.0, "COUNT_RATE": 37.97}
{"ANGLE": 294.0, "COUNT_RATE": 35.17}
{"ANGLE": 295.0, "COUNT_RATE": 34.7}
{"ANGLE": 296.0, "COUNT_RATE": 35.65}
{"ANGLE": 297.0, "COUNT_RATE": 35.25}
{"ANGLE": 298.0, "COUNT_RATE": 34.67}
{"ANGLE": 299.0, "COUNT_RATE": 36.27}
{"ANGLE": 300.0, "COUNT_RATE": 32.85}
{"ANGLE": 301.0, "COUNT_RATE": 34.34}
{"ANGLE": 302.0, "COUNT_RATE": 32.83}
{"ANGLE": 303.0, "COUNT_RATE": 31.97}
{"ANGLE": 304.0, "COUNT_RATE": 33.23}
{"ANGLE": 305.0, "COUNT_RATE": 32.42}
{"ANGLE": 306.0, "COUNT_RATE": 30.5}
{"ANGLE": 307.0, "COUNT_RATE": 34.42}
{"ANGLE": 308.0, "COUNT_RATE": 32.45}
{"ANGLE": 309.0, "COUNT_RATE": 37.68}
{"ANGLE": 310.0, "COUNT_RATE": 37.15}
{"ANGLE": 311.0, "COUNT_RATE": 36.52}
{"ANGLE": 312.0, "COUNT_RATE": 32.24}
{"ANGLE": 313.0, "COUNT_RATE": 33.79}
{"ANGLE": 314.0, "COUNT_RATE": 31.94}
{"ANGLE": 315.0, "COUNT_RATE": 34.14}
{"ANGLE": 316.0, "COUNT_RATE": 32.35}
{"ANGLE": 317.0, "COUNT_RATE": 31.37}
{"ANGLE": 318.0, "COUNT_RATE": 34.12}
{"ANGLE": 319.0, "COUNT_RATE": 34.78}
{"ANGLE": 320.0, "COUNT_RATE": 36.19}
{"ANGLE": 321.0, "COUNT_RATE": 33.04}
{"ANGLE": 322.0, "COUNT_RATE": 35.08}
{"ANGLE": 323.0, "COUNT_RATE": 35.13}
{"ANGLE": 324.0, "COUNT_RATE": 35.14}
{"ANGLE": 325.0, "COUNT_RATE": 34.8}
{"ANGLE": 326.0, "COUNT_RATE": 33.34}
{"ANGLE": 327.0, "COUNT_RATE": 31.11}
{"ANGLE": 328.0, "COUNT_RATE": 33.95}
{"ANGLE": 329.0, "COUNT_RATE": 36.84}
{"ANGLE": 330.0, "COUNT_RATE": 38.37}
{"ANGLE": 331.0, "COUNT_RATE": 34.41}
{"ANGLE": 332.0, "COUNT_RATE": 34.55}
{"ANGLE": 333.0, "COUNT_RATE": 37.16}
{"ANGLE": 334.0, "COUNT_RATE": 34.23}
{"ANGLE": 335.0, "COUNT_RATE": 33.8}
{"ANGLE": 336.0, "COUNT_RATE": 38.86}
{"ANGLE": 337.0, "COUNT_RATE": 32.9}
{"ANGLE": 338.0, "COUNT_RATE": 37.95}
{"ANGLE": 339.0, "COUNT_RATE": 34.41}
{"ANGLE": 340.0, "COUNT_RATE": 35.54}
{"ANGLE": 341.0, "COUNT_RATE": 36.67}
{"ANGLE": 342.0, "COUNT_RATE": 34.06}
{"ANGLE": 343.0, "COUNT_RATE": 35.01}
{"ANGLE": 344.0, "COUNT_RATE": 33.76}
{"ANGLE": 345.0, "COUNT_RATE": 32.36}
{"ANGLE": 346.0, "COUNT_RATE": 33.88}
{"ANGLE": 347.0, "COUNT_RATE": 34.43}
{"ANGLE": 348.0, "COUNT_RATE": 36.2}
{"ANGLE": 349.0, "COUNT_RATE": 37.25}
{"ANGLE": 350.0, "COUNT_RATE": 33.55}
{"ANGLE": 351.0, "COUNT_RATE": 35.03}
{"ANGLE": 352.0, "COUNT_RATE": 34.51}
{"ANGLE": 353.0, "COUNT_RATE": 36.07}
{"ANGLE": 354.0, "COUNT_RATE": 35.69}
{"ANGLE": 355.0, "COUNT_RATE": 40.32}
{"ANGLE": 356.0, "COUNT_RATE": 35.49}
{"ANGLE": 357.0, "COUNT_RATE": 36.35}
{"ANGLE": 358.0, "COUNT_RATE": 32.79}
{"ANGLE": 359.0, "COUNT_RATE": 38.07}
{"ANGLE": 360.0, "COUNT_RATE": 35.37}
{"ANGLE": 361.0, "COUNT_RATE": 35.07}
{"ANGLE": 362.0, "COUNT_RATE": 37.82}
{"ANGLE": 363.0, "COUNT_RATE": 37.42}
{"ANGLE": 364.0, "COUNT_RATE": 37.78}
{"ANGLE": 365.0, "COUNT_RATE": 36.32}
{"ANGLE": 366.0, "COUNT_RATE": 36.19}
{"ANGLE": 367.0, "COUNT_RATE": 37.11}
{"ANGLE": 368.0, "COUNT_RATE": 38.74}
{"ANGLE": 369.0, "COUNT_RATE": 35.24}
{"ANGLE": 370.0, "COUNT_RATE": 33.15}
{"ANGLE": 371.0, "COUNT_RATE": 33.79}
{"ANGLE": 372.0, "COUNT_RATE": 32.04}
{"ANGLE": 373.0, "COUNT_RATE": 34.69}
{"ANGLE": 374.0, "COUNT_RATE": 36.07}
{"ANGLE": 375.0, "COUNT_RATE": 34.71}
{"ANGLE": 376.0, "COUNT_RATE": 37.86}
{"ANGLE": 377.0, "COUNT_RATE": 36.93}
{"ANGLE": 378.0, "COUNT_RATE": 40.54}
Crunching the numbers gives 0.0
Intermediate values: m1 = 1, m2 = 0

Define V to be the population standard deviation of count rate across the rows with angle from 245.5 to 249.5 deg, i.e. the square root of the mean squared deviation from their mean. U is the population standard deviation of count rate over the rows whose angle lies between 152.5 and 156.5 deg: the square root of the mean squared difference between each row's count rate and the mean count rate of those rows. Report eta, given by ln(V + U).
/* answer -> 0.7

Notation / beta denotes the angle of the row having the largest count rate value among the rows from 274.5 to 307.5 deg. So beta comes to 292.0 deg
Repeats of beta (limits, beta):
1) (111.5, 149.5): 120.0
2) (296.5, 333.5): 330.0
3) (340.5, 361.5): 355.0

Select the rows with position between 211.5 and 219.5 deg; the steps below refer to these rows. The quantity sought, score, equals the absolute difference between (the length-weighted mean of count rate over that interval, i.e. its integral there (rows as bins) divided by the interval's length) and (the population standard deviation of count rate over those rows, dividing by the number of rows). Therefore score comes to 31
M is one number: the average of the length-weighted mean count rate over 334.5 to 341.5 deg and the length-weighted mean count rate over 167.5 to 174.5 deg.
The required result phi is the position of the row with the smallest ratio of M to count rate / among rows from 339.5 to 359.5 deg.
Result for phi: 355.0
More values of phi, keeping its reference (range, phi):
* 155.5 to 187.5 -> 176.0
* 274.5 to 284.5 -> 282.0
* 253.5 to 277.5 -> 271.0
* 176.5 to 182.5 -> 182.0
